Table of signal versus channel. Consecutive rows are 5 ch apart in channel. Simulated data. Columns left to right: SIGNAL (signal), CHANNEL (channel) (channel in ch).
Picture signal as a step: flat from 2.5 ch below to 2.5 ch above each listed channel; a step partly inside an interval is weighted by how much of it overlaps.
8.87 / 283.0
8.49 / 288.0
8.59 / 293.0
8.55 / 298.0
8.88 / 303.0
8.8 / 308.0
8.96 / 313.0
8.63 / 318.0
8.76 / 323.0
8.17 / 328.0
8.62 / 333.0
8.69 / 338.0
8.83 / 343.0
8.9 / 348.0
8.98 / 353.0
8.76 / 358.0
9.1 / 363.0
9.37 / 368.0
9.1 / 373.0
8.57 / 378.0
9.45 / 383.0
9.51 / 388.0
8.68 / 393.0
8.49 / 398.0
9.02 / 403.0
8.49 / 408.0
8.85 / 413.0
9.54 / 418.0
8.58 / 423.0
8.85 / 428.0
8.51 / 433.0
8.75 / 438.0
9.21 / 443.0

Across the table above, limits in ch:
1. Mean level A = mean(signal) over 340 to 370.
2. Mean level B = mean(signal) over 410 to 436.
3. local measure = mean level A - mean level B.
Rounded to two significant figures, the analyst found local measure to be 0.12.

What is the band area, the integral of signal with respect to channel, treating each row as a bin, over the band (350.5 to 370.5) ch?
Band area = 181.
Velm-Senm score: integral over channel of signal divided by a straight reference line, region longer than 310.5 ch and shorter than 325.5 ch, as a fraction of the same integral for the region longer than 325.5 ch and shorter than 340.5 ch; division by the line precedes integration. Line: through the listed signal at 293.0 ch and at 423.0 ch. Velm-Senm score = 1.03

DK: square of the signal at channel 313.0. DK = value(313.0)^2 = 80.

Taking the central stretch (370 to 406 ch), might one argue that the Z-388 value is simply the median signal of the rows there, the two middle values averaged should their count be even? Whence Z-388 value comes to 9.02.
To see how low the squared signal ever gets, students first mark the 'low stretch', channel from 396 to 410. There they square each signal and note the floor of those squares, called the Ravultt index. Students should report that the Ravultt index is 72.1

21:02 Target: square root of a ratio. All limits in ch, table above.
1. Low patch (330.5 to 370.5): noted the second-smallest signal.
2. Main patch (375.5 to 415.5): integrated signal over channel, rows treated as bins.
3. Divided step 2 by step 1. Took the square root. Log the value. 6.39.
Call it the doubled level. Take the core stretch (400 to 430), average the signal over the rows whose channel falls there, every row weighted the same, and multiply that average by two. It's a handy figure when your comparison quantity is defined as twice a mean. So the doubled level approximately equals 17.8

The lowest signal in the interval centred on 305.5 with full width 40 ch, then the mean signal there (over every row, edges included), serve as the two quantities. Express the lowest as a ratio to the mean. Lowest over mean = 0.975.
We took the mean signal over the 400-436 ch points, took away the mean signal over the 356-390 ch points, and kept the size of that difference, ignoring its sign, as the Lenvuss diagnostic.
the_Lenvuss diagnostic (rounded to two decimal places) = 0.29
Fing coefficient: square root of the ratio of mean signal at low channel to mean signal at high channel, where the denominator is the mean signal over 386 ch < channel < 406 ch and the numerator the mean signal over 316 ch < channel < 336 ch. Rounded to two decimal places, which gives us 0.98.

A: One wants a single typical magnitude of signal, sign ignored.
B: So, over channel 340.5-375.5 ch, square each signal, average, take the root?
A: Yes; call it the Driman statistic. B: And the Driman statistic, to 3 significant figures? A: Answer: 9.01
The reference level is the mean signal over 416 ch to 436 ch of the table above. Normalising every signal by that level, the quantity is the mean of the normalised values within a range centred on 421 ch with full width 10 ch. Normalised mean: 1.02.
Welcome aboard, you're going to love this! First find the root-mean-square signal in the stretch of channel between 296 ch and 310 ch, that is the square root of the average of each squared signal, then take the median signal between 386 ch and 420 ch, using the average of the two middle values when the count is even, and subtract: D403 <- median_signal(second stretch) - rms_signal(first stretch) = 0.11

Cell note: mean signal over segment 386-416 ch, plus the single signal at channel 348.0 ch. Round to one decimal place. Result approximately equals 17.7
